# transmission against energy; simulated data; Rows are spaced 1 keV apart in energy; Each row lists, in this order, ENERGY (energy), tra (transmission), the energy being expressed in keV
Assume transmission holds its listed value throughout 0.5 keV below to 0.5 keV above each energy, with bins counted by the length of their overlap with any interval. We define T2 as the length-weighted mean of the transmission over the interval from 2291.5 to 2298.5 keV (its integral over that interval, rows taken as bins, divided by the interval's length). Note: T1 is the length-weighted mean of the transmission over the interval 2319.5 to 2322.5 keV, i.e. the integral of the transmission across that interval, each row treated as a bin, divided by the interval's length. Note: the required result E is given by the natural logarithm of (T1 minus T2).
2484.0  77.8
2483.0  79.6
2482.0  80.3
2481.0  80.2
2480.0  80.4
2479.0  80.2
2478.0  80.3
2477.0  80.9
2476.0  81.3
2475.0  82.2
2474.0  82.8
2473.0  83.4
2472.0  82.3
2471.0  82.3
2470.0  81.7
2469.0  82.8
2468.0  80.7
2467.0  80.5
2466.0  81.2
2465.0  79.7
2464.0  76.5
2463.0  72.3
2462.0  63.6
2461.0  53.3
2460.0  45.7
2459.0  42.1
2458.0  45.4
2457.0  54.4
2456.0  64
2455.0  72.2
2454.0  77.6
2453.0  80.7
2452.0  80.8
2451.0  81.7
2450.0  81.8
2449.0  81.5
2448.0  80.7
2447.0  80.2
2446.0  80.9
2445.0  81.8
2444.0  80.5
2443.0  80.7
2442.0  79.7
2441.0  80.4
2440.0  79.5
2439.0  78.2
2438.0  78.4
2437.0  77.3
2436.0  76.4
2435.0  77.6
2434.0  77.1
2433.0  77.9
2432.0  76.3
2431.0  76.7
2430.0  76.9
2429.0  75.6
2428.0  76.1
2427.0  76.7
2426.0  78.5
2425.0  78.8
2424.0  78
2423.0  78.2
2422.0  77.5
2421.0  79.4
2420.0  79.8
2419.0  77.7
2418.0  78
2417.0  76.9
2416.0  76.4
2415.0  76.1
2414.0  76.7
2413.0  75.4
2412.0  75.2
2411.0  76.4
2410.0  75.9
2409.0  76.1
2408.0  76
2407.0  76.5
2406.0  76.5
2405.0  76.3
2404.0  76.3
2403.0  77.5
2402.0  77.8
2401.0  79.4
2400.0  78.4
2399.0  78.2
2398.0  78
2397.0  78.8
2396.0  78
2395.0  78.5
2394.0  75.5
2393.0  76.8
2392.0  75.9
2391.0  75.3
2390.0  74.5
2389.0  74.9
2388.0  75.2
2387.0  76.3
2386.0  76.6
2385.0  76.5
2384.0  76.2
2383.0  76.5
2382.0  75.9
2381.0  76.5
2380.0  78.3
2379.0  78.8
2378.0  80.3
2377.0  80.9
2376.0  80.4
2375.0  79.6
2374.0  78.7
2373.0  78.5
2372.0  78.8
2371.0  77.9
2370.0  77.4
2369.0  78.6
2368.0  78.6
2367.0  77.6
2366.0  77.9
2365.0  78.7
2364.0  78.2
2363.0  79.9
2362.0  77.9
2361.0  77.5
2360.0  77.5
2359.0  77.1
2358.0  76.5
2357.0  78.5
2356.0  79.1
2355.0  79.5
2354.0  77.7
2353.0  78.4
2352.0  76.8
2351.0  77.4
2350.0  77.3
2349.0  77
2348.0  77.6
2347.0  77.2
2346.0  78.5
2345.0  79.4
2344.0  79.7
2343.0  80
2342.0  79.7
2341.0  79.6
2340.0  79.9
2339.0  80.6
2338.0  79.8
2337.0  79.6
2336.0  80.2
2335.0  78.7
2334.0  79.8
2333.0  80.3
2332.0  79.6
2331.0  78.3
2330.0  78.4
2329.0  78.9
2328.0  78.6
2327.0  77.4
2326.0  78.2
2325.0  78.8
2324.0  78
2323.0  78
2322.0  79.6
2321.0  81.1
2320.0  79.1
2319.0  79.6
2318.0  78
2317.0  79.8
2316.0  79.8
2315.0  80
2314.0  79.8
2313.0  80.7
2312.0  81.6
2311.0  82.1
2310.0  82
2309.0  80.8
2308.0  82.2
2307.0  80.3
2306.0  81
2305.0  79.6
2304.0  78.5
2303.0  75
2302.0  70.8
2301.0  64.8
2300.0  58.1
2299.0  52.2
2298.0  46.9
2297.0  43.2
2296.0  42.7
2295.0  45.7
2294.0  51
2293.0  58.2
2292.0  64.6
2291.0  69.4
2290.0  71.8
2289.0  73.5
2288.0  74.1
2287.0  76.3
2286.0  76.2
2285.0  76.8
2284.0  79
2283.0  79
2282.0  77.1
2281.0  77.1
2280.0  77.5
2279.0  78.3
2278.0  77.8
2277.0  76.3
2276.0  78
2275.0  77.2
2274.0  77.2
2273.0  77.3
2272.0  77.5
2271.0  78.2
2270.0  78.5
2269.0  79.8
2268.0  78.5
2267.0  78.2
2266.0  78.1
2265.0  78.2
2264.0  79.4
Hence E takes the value 3.4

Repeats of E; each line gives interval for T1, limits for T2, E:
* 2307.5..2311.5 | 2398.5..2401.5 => 1.1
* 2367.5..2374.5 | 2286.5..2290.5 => 1.5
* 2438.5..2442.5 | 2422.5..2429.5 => 0.7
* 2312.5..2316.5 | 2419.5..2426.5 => 0.4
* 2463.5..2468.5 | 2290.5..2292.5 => 2.5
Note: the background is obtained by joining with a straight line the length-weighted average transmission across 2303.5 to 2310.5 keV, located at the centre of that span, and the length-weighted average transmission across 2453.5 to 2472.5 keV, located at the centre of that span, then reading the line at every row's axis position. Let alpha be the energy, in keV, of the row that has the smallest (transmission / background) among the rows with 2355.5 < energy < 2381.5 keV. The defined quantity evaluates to 2358.0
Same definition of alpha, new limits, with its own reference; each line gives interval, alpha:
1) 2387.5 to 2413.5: 2390.0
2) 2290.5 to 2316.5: 2296.0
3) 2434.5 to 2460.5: 2459.0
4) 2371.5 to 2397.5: 2390.0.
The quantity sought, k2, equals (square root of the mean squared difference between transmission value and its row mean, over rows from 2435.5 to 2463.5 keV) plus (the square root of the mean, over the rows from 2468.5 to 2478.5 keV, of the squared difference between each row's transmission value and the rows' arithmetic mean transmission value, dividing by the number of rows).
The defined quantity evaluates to 13.3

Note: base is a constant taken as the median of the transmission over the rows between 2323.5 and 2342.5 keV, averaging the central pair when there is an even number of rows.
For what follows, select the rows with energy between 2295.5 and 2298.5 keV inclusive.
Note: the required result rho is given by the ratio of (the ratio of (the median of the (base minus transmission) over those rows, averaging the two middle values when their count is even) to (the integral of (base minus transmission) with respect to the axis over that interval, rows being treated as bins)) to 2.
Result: 0.17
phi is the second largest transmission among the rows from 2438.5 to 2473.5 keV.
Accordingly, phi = 82.8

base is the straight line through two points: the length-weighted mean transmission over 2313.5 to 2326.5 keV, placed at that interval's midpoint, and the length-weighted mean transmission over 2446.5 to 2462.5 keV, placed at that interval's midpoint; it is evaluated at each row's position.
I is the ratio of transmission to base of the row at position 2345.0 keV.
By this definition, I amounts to 1.03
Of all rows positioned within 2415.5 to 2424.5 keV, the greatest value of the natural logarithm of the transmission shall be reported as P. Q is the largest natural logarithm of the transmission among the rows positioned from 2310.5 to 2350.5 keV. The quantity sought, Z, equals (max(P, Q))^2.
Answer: 19.4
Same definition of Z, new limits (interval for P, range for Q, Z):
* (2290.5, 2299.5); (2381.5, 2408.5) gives 19.1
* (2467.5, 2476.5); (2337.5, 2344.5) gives 19.6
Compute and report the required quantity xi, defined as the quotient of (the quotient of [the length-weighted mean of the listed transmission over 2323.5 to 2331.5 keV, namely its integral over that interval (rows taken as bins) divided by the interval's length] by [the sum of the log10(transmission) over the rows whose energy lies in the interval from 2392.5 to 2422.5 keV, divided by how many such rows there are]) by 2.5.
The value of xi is 16.6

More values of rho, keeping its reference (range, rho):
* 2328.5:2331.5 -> 0.19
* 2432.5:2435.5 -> 0.16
